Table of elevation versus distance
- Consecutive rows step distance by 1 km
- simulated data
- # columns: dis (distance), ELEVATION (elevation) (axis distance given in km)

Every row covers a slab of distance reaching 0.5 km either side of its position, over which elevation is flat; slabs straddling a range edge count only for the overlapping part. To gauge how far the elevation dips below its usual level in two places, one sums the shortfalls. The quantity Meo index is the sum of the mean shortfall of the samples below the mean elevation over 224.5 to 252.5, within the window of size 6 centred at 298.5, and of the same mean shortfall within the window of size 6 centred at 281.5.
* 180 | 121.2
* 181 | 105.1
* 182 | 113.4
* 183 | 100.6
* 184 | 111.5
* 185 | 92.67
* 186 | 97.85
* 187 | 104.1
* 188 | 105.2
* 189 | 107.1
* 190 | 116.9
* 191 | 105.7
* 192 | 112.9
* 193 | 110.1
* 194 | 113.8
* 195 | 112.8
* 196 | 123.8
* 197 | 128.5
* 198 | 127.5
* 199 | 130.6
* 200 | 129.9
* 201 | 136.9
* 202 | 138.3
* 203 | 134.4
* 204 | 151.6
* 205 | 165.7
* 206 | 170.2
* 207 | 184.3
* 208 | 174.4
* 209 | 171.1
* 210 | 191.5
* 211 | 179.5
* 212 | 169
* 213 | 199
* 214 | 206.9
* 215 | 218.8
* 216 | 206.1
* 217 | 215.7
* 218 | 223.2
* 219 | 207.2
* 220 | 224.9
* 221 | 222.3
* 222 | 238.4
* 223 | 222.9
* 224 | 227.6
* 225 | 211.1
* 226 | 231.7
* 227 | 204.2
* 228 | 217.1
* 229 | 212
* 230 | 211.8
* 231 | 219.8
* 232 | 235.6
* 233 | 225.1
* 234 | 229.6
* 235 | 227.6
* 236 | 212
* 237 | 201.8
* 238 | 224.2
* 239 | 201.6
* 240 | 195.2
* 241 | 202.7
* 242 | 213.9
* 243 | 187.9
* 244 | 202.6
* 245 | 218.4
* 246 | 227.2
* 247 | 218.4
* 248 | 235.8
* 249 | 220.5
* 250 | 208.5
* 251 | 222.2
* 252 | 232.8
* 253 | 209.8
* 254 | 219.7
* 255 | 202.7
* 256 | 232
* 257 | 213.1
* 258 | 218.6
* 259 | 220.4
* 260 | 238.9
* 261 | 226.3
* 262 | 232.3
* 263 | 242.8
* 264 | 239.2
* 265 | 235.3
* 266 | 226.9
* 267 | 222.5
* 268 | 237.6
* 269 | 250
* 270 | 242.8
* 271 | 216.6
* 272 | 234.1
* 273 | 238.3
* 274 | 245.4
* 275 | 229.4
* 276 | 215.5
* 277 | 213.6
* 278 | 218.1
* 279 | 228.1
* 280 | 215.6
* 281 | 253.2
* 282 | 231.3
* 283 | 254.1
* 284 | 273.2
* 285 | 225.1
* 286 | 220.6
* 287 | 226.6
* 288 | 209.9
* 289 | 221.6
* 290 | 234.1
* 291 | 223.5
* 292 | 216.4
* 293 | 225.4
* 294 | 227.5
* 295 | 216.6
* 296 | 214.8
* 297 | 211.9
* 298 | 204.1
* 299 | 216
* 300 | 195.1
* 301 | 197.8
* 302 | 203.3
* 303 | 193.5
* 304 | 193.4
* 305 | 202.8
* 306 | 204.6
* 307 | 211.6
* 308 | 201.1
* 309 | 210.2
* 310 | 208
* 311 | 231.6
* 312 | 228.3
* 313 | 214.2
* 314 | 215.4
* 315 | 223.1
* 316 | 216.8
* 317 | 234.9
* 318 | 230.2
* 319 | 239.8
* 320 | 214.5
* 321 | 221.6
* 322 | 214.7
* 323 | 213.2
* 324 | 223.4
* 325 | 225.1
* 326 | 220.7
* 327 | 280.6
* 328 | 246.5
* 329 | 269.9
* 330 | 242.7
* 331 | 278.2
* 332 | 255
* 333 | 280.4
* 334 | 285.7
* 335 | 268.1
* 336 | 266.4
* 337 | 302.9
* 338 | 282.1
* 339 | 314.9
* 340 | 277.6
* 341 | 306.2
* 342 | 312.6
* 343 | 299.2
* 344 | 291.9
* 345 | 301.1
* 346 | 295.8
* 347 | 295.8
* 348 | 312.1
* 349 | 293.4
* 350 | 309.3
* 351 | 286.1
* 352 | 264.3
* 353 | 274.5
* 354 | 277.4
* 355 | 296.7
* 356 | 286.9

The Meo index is -17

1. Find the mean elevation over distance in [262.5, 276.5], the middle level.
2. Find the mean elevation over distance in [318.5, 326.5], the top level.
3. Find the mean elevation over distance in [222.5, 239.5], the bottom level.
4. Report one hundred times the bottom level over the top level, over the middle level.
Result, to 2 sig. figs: 0.42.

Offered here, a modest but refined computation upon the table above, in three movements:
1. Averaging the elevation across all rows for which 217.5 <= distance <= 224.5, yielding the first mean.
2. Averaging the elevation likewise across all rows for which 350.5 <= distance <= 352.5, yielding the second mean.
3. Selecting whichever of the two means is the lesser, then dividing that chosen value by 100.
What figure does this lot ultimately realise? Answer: 2.2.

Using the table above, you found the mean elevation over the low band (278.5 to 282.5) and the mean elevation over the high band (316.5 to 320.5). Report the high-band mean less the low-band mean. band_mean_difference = -2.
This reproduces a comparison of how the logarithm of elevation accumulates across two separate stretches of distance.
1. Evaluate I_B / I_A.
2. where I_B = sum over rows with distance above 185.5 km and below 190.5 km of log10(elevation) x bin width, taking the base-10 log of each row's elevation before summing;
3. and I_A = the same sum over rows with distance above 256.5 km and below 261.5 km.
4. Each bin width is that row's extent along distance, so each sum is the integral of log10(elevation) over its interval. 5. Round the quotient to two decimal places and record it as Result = 0.86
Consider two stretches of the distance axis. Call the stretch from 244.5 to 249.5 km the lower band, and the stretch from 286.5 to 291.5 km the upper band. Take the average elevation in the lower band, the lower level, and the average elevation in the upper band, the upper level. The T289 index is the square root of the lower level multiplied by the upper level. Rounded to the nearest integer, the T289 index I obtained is 224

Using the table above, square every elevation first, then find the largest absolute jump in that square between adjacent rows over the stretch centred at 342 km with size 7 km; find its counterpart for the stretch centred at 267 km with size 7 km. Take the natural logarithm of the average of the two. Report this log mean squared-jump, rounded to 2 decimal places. 9.58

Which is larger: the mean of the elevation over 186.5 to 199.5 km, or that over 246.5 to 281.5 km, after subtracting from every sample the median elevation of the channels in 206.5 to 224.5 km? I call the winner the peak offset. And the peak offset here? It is 20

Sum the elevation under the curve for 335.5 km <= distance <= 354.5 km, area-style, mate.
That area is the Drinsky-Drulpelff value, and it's 5564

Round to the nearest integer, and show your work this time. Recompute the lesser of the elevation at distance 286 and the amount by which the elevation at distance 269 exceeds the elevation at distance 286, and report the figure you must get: 29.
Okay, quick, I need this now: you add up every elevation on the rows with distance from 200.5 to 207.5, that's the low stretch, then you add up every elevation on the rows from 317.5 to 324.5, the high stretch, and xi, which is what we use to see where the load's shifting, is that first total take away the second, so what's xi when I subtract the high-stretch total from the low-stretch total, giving -476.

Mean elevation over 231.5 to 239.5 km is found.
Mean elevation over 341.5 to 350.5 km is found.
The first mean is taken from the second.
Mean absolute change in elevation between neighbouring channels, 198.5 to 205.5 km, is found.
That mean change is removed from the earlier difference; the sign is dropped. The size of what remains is 74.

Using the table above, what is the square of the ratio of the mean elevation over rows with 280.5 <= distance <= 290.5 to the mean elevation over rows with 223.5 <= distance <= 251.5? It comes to 1.2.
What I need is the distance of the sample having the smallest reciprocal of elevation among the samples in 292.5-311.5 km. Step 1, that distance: 311 km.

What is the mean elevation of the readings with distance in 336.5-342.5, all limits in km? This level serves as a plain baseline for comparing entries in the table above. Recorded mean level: 299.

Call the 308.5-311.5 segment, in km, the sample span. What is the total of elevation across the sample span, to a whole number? 650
